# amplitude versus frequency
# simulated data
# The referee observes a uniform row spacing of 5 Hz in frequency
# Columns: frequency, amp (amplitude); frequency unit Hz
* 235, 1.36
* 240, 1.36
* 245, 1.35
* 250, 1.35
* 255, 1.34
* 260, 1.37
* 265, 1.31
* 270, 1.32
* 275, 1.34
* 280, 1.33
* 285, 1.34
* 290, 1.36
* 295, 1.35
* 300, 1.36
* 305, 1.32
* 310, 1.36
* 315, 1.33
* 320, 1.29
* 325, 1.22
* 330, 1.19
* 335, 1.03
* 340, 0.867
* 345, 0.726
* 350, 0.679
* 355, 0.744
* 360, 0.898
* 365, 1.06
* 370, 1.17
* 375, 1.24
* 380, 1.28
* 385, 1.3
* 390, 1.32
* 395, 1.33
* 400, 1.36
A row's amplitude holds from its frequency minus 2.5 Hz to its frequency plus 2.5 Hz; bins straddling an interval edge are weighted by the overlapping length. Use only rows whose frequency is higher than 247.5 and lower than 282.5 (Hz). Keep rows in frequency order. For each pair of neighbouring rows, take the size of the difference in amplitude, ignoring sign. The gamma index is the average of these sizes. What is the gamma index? 0.023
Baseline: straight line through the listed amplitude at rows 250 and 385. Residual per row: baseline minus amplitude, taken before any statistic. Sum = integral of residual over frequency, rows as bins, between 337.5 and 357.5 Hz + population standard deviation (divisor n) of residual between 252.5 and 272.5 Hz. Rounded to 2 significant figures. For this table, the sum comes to 11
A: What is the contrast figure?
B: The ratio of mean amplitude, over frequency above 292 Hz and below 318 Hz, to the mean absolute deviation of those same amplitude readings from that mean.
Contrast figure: 88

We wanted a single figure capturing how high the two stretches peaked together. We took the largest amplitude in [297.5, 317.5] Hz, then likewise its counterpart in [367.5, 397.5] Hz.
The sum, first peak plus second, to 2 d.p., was 2.69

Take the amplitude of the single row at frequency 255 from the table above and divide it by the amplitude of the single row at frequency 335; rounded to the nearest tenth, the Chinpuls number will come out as 1.3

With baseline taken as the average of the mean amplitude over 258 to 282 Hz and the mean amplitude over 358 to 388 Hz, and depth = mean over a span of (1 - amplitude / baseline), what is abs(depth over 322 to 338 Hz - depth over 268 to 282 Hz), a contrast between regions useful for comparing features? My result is 0.15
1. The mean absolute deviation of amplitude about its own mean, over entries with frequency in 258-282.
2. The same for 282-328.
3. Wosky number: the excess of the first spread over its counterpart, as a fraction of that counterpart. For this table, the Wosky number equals -0.48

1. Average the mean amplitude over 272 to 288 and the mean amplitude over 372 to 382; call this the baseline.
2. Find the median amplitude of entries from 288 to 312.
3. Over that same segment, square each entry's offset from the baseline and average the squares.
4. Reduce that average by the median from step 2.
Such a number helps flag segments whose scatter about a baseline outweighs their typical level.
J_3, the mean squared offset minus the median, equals -1.4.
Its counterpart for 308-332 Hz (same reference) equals -1.3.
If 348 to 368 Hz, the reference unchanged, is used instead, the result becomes -0.6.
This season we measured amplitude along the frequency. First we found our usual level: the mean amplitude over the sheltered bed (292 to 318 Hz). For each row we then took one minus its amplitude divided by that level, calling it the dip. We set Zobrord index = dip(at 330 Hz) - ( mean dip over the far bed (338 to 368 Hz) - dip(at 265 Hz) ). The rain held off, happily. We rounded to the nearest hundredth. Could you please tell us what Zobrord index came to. -0.24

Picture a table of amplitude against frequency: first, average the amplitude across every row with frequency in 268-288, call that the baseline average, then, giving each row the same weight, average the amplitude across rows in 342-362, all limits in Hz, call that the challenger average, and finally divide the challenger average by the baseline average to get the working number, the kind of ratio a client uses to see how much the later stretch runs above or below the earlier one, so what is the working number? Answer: 0.57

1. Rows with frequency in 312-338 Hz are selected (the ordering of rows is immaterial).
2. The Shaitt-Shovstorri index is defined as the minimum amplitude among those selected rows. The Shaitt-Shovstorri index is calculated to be 1.03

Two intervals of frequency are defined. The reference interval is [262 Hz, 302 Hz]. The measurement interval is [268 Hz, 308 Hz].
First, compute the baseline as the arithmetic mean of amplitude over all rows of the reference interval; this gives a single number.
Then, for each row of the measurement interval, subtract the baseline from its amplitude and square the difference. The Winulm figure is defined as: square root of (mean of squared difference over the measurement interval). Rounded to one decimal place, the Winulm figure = 0.0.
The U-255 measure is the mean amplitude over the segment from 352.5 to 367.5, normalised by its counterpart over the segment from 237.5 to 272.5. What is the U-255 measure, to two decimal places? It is 0.67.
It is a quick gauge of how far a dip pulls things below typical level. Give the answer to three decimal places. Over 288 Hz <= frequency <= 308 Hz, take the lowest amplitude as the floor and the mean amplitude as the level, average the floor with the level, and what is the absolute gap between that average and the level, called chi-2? 0.014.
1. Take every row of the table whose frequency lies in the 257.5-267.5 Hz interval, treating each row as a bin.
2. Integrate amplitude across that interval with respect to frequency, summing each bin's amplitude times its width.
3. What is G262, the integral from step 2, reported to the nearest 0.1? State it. 13.4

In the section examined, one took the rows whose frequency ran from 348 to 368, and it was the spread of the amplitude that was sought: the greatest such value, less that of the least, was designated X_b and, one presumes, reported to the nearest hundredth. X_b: 0.38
